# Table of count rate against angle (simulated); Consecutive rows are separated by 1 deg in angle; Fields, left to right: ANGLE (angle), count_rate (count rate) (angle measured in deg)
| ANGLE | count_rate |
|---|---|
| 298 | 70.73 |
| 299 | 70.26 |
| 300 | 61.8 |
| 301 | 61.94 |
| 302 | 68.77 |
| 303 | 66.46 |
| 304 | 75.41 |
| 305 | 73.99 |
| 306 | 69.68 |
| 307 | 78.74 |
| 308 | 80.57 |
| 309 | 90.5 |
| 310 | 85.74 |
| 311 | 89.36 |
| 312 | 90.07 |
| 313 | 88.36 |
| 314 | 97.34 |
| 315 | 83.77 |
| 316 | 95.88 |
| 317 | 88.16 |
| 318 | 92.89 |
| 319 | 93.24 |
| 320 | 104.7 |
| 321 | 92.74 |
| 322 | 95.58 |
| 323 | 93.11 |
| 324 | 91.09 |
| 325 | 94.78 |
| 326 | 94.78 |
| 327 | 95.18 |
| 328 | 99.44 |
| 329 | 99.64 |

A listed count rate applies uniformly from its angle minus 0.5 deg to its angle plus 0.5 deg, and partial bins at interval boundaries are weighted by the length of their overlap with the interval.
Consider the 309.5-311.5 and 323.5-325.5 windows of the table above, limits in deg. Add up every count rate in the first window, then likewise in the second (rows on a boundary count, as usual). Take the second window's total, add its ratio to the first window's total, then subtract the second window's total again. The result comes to 1.06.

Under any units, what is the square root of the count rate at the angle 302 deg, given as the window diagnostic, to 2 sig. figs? 8.3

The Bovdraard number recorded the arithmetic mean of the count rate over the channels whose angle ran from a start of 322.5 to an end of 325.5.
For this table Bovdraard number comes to 93.0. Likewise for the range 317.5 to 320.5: 96.9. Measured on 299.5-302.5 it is 64.2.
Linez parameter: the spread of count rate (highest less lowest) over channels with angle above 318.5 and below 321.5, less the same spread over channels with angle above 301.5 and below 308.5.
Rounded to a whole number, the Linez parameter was -2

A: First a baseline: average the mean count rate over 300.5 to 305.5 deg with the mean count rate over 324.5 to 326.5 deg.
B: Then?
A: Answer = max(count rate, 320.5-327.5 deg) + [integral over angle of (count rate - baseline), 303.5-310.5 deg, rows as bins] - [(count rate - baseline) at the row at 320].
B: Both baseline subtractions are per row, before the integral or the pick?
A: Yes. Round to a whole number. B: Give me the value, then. 53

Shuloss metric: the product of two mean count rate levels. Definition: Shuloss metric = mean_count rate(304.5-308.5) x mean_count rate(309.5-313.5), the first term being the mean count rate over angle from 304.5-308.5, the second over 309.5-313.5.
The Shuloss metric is 6695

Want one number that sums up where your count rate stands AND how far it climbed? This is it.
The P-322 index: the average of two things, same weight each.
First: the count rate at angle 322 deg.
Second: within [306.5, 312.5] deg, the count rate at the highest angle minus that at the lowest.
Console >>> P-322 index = 53.5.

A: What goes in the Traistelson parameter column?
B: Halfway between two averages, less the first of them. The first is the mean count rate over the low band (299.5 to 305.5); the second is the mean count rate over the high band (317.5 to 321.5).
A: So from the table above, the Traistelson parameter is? 14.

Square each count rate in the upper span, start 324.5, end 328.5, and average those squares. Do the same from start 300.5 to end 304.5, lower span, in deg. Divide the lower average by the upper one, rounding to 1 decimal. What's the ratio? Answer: 0.5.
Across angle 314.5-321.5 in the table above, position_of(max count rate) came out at 320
